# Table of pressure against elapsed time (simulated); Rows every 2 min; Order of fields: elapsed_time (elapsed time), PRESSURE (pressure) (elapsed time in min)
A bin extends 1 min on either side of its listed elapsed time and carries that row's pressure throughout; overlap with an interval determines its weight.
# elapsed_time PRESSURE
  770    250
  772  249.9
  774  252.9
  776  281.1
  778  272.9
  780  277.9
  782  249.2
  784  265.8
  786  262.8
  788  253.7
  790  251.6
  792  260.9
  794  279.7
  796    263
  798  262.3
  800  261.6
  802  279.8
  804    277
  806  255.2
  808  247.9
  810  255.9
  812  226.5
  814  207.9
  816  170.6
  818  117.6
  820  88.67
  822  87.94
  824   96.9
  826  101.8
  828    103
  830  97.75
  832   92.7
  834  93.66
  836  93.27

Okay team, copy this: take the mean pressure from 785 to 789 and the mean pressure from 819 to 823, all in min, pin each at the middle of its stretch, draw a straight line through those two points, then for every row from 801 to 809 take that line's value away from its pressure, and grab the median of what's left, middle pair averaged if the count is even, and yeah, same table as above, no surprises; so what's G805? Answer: 96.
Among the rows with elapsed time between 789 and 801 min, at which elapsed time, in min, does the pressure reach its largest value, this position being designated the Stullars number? 794 min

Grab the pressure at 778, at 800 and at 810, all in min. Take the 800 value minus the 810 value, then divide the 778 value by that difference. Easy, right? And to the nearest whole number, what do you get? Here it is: 48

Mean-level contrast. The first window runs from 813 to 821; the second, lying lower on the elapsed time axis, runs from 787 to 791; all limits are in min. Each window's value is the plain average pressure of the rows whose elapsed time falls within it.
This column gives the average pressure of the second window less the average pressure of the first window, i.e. 106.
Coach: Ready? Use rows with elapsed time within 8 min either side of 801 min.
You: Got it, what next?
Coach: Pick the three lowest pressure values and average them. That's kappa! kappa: 255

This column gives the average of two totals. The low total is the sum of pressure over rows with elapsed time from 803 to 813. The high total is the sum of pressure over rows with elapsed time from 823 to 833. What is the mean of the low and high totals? 877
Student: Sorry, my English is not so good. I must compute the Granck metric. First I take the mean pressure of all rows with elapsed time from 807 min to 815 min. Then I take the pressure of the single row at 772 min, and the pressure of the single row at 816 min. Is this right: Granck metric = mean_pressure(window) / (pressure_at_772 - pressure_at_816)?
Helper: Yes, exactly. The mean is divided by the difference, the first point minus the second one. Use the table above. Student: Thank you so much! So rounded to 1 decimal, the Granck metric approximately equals 3.0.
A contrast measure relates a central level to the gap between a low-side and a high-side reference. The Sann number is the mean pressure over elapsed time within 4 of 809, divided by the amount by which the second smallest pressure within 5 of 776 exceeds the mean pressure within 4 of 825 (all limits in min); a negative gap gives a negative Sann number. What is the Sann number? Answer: 1.58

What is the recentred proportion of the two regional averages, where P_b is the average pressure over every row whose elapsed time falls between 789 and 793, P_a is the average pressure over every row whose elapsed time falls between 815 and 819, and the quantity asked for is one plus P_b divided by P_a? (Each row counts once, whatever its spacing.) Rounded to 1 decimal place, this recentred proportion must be 2.8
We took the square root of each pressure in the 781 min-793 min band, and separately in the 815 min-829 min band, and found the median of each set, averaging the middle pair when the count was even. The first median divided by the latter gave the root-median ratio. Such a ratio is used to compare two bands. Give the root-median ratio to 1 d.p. 1.6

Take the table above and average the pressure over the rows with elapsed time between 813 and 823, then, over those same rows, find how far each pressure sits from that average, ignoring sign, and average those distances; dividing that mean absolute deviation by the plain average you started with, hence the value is 0.33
